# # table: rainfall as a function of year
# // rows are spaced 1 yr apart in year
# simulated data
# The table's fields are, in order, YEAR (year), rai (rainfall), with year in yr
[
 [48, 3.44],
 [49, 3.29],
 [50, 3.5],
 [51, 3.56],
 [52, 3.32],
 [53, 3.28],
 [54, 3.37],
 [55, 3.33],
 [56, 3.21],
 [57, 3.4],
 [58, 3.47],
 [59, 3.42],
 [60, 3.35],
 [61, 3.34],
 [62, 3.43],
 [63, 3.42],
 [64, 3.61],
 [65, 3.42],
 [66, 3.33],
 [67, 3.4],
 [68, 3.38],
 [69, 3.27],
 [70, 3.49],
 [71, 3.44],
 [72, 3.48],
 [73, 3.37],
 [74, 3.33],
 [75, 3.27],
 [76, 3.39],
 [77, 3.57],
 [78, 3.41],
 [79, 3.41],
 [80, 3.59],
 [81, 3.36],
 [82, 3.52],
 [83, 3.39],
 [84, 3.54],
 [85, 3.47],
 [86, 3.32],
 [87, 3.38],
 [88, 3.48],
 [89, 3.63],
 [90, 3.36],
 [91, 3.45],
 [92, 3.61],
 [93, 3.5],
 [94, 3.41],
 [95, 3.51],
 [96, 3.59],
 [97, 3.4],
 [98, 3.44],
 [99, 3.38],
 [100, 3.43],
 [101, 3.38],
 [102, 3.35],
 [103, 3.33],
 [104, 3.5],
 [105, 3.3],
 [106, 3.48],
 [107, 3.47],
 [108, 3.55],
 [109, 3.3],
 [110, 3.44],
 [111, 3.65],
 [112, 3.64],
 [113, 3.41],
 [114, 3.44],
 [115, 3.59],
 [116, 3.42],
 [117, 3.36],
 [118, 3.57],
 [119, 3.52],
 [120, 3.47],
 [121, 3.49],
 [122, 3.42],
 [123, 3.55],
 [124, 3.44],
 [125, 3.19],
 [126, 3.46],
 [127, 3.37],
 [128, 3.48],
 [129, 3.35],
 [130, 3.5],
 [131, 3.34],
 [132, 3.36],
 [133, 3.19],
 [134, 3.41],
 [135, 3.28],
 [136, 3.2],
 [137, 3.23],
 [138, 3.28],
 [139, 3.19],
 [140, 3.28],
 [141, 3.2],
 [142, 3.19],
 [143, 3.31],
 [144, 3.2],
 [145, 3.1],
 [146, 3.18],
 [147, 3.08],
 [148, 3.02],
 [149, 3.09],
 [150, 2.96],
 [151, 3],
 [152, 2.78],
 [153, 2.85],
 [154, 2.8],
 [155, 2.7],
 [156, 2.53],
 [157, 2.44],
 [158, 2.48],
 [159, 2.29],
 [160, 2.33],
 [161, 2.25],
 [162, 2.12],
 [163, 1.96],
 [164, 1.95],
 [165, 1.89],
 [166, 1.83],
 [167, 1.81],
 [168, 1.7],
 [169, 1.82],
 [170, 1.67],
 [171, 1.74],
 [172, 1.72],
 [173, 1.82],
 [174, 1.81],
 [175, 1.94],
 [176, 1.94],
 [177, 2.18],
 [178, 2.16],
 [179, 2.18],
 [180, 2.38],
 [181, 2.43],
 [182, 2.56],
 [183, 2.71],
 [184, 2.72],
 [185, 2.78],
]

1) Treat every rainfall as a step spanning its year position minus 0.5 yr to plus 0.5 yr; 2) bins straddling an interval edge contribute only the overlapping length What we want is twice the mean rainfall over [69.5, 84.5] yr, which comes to 6.87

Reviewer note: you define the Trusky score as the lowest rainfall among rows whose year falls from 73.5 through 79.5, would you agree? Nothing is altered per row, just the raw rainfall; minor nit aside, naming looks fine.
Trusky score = 3.27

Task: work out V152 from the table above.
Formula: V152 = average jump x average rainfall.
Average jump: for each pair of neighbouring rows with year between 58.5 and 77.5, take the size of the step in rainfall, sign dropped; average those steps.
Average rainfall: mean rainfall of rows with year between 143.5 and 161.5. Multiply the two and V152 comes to 0.26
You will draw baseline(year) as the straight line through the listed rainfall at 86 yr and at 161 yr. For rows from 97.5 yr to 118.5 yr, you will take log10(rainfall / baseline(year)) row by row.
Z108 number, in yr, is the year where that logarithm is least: 99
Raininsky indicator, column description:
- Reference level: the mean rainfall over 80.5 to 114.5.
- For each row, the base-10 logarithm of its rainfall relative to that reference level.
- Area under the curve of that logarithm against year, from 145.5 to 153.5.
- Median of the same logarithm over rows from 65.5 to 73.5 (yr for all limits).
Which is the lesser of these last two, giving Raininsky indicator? -0.5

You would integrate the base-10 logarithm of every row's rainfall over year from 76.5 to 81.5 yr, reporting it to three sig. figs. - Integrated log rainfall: 2.70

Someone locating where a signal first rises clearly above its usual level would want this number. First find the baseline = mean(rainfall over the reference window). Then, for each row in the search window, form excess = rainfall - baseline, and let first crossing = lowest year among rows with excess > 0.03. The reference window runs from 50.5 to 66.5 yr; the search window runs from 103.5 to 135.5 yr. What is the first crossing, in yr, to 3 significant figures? 104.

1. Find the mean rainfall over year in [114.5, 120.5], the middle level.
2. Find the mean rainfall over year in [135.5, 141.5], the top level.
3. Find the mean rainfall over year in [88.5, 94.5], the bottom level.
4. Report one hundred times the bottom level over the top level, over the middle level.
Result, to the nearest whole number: 31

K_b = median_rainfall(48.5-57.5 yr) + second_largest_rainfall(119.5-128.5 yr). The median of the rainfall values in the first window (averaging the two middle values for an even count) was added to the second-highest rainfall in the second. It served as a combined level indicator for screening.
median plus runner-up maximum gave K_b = 6.82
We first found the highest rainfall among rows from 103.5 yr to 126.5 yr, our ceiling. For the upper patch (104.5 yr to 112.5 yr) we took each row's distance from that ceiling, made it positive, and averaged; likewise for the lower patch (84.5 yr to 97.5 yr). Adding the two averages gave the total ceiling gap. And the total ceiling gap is 0.35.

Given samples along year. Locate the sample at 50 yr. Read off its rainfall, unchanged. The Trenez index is 3.5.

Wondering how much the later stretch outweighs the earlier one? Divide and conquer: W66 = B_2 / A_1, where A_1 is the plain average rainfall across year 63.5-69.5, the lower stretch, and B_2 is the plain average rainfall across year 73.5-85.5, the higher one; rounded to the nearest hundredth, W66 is 1.01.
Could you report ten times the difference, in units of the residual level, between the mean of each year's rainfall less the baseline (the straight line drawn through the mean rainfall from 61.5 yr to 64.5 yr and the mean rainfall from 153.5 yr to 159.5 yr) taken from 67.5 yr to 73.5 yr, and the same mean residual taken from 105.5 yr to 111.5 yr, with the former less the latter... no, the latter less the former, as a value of 4.6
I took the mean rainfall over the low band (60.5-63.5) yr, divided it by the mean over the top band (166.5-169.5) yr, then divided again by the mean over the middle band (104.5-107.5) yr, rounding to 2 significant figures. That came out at 0.56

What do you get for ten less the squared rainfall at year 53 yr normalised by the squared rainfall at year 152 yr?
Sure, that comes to 8.61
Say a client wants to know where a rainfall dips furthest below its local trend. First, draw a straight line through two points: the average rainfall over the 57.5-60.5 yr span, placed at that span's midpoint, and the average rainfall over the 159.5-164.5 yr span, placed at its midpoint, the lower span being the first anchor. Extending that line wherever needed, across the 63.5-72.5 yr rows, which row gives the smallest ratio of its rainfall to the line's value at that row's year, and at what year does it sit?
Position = 69 yr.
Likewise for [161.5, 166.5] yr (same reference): 166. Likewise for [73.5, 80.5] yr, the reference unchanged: 75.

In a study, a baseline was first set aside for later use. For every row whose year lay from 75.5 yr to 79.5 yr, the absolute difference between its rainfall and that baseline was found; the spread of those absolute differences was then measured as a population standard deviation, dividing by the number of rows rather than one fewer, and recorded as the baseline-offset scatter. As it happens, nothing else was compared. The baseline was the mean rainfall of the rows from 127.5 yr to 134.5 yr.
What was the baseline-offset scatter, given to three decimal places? 0.073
